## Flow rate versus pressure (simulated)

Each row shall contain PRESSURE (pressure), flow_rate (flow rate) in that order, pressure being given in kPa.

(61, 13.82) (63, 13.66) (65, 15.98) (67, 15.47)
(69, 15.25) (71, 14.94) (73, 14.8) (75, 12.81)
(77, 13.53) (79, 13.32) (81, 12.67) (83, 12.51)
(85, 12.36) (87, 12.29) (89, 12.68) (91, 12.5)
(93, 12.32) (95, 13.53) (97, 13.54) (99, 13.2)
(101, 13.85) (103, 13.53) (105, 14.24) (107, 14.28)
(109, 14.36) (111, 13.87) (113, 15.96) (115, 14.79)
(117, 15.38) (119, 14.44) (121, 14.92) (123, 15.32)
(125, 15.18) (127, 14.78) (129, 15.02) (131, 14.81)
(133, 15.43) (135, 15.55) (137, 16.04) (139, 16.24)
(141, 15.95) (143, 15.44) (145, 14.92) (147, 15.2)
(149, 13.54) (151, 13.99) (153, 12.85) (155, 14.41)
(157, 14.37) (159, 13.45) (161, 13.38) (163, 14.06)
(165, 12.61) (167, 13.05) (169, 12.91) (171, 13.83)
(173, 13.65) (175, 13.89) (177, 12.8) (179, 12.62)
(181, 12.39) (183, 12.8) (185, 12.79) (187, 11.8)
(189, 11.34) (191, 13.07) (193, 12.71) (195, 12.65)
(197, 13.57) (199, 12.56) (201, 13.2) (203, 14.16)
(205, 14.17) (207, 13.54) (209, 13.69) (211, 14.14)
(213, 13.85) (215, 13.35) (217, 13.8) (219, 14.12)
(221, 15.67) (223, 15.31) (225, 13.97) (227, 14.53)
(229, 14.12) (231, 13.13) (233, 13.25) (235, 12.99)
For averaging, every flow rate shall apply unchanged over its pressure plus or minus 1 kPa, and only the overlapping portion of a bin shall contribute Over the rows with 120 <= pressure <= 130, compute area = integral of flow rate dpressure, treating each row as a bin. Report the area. 150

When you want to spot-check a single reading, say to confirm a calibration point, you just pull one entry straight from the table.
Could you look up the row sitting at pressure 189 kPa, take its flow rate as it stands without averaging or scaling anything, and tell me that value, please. 11.34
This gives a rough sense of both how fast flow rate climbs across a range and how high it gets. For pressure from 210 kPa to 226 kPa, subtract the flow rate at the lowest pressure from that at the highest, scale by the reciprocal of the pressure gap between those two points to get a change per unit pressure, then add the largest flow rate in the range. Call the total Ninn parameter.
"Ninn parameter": 15.7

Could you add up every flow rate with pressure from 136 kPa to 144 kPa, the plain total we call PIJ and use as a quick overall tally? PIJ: 64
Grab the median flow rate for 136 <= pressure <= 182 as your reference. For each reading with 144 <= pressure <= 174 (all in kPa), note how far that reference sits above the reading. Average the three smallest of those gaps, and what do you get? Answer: -1.0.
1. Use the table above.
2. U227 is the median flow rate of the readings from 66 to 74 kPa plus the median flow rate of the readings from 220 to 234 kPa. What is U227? 29.2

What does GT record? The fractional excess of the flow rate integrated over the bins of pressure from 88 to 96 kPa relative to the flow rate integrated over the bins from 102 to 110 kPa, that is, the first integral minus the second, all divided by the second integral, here -0.10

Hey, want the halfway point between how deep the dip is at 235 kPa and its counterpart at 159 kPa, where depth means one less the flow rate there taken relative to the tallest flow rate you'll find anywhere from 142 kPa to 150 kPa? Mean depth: 0.14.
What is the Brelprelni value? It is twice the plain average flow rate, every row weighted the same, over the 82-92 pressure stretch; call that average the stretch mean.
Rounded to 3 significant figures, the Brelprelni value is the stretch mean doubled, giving 24.9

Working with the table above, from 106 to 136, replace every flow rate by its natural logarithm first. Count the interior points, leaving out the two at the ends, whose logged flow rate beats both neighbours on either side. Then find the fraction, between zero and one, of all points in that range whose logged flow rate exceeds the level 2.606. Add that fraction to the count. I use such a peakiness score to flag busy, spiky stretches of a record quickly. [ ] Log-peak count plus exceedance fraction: 6.0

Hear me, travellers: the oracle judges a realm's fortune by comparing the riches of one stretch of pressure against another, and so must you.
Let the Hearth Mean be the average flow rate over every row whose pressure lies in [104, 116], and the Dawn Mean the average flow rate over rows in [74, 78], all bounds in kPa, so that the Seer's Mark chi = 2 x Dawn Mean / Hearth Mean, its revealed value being 1.81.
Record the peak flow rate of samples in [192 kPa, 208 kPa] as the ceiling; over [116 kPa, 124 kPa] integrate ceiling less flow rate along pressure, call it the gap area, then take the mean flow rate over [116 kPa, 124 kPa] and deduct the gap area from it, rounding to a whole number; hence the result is 22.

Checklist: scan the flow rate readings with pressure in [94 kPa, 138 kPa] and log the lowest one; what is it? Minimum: 13.2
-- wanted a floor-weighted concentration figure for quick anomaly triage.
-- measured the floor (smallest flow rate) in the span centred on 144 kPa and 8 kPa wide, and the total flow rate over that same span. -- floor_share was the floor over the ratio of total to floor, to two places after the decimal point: 3.62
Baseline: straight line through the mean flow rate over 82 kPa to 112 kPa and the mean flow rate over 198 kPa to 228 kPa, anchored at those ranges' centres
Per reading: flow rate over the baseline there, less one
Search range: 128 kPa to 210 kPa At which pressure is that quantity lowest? 189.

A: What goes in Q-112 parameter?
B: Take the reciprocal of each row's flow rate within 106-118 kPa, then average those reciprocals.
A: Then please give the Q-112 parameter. 0.068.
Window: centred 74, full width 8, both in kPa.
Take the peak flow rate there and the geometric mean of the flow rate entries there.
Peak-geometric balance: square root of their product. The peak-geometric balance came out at 14.5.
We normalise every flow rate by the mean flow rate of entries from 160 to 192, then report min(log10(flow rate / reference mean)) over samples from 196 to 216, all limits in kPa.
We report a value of -0.013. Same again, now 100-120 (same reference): 0.019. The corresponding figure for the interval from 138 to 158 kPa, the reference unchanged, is -0.003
